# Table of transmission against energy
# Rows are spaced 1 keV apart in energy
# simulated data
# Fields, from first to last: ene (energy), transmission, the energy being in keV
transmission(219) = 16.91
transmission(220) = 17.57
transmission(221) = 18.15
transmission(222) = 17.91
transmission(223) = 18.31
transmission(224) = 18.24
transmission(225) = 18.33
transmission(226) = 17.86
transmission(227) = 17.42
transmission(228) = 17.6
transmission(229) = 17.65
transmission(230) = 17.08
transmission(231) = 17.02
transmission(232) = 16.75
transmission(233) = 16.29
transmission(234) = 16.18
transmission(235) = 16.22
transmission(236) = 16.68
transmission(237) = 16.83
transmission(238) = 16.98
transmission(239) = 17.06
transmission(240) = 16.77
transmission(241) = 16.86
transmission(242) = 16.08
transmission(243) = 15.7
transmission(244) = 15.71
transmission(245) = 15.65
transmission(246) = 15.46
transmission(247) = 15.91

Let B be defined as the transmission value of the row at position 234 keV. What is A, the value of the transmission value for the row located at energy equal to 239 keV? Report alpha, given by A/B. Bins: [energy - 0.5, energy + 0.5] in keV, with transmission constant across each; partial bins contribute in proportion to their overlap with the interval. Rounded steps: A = 17.06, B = 16.18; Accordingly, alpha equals 1.054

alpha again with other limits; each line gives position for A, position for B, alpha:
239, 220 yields 0.971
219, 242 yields 1.052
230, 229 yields 0.968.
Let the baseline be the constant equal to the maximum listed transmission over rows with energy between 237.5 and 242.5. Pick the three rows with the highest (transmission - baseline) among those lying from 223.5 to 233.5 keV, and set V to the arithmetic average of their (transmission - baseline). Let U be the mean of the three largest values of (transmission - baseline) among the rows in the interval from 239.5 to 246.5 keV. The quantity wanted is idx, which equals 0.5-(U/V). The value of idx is 1.0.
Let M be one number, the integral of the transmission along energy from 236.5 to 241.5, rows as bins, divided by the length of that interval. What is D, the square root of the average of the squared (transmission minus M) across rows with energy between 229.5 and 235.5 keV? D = 0.49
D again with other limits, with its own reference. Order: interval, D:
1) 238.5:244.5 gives 0.77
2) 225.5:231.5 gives 0.62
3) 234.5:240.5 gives 0.31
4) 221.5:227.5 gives 1.16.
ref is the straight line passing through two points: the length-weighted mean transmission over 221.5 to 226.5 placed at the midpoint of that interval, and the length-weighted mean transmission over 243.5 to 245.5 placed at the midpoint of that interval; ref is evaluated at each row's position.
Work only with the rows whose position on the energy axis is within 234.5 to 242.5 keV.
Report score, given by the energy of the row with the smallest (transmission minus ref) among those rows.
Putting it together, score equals 235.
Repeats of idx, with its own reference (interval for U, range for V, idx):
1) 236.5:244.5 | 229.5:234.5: -0.3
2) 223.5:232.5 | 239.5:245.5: 2.7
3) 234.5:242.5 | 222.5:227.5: 0.6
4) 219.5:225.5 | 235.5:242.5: 13.7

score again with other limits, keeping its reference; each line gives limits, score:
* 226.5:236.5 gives 233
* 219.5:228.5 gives 220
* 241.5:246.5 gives 243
